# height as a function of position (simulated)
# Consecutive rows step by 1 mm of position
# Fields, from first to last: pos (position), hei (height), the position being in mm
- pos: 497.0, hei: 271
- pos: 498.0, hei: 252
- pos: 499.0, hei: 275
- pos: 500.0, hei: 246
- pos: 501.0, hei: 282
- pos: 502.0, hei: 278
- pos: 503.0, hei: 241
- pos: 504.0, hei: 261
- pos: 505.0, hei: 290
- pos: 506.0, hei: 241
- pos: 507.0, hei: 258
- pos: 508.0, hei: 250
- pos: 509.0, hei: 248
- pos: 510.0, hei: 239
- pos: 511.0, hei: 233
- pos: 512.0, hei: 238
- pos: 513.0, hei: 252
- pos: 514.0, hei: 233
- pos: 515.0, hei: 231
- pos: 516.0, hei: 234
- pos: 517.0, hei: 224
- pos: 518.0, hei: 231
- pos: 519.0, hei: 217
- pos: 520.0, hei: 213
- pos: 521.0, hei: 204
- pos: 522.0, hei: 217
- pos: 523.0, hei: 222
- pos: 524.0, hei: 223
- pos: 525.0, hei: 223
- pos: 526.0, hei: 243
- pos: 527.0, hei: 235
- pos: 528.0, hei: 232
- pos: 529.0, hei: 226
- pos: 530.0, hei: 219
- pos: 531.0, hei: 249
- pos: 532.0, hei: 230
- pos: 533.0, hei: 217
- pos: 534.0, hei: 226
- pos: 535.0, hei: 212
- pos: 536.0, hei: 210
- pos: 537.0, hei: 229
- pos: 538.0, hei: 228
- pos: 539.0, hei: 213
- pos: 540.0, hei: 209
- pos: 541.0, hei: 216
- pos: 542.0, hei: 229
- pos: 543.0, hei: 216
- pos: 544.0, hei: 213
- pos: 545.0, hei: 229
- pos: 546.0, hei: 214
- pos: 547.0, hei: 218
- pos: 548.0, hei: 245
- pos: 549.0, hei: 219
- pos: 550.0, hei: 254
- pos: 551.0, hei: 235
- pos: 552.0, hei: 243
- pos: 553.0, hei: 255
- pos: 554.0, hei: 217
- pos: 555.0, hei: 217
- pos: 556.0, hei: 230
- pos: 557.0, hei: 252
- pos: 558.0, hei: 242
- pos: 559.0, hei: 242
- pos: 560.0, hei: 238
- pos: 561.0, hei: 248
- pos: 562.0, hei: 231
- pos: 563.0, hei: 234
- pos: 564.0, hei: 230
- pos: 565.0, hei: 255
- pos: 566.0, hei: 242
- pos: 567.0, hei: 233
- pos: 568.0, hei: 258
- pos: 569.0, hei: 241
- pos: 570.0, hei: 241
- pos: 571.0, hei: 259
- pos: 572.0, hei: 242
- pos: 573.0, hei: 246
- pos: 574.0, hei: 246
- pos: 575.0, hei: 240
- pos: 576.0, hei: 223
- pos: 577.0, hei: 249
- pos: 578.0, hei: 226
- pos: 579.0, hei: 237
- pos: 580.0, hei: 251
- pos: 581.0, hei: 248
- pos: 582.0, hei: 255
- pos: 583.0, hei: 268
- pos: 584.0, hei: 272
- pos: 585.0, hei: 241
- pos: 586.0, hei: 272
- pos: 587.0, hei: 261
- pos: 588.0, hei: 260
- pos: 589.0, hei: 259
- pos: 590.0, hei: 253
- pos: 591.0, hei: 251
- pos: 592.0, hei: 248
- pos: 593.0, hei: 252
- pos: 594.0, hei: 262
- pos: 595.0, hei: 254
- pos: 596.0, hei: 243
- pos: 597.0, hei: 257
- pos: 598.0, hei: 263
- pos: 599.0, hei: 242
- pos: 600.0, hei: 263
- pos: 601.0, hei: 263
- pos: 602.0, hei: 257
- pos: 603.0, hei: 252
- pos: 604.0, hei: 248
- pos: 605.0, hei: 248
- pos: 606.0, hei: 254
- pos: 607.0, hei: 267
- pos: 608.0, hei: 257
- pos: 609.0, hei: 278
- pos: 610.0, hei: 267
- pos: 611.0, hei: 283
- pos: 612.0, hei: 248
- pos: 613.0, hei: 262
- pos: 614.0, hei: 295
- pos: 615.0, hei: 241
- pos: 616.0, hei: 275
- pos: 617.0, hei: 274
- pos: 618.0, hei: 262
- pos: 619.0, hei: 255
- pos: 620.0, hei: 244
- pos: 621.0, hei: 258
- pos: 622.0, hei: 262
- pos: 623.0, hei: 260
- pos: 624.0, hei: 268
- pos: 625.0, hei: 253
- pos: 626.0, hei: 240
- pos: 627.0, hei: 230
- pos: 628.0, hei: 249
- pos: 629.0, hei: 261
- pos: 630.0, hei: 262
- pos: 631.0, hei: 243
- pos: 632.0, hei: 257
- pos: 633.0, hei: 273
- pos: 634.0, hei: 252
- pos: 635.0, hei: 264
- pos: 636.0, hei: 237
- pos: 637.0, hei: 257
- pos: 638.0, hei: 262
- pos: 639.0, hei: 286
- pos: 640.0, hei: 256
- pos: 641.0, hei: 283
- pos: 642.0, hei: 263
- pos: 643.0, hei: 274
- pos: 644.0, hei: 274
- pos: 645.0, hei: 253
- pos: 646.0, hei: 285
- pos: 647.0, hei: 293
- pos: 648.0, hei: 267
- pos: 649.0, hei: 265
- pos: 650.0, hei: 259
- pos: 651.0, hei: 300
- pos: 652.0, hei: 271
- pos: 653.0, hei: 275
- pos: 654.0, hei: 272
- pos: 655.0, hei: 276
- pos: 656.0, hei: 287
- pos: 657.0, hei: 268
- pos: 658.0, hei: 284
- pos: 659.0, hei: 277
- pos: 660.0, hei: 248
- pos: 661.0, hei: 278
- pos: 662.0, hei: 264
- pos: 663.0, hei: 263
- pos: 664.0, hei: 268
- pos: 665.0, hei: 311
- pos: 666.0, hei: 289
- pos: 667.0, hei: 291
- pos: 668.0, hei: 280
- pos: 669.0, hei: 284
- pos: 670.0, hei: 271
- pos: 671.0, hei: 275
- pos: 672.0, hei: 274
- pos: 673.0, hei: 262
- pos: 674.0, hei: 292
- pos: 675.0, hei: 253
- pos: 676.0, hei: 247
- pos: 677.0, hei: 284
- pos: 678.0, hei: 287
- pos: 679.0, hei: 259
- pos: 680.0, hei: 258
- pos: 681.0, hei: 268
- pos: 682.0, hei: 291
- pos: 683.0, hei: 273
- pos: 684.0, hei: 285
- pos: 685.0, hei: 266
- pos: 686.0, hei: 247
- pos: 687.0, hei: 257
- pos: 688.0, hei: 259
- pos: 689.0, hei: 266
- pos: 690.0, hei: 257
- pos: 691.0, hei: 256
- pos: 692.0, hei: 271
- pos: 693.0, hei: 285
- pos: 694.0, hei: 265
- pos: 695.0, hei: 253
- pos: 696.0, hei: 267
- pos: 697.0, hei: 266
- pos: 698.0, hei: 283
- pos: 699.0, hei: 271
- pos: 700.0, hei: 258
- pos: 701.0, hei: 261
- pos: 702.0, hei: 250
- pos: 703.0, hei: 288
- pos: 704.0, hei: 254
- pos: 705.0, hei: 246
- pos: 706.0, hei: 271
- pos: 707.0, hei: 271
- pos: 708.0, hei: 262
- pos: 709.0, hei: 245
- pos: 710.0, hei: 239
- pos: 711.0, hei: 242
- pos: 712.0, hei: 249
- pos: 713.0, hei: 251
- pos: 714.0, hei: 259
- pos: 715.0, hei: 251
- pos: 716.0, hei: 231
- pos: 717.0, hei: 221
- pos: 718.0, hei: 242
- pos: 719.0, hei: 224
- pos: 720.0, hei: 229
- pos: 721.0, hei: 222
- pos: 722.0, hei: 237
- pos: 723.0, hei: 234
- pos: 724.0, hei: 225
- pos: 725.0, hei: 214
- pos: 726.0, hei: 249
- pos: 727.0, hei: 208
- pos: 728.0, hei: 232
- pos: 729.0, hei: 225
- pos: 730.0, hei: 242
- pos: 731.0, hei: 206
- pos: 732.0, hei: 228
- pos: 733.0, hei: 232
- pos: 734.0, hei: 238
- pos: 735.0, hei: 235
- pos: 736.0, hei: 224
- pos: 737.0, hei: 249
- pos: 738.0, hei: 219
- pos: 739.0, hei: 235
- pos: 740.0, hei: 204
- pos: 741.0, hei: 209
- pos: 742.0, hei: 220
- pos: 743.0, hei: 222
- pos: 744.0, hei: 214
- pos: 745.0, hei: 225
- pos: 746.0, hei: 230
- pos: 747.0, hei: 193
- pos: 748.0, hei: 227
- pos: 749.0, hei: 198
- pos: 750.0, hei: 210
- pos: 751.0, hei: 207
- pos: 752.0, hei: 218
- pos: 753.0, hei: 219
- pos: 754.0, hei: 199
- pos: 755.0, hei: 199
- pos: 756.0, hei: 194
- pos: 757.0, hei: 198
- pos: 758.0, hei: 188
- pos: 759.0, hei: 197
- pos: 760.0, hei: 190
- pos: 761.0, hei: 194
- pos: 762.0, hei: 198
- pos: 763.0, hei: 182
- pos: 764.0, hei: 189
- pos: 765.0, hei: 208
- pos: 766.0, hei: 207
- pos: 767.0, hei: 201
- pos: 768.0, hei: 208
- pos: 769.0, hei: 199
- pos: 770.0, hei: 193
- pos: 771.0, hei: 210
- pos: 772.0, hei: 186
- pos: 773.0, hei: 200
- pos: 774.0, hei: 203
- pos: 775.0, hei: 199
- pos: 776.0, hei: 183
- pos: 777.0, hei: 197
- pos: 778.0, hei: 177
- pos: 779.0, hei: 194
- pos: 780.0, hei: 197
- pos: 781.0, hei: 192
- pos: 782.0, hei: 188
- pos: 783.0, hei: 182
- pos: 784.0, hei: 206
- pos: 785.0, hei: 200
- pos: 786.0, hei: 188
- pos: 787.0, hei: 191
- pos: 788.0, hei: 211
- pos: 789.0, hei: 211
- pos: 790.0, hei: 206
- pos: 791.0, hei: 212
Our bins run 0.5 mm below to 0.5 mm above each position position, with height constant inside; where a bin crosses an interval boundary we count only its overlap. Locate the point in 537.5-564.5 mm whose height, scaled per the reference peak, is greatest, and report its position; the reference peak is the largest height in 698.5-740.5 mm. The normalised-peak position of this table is 553.0 mm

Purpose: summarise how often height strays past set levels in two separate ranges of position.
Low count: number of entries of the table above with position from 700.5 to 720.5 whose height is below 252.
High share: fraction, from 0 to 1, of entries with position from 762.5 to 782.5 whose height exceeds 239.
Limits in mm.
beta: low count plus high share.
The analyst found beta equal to 13.0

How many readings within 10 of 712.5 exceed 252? 6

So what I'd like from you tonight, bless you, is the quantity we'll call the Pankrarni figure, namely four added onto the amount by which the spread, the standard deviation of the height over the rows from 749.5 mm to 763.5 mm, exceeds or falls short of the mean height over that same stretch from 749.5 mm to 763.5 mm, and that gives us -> -185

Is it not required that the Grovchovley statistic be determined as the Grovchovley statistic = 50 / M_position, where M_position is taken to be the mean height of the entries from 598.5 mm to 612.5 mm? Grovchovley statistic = 0.193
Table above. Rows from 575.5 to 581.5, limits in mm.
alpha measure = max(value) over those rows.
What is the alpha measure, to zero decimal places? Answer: 251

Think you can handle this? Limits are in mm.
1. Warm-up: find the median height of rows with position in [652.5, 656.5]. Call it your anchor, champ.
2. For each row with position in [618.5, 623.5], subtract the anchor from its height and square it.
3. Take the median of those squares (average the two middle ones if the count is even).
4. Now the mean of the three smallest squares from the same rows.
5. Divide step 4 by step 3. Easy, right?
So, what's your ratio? 0.793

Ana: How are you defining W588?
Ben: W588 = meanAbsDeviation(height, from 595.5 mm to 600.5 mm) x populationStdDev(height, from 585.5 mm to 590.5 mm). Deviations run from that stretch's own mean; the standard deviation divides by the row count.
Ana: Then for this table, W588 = 55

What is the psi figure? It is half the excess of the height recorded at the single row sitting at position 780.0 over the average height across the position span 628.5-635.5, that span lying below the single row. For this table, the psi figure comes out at -31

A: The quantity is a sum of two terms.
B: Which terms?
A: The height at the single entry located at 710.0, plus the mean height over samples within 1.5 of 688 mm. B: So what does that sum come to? 500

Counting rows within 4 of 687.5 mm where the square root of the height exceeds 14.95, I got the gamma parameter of 8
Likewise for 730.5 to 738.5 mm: 6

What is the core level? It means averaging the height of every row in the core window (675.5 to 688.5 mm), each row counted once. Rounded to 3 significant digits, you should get 268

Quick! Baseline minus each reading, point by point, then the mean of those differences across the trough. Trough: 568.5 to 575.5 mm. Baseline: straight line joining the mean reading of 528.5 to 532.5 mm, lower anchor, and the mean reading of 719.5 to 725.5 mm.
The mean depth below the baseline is -15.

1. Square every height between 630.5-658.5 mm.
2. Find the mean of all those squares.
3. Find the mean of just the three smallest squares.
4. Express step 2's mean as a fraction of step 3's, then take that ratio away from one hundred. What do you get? 98.8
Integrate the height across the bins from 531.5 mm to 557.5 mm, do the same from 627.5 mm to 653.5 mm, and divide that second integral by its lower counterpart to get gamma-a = 1.18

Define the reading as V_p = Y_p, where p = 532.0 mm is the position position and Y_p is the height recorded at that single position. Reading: 230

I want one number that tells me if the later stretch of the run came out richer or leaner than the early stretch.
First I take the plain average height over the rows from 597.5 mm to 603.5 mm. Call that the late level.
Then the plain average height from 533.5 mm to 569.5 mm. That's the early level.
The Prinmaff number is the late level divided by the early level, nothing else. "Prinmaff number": 1.11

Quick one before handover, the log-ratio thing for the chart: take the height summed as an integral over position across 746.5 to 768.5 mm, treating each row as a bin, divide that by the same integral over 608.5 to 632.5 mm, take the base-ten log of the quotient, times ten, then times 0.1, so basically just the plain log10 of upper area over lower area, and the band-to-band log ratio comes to -0.1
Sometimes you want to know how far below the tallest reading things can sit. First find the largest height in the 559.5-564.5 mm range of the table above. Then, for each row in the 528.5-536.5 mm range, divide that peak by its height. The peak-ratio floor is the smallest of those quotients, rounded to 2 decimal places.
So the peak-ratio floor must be 1.00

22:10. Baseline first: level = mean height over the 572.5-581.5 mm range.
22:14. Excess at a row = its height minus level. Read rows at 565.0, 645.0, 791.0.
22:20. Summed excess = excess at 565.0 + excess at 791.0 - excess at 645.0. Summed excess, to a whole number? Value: -27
